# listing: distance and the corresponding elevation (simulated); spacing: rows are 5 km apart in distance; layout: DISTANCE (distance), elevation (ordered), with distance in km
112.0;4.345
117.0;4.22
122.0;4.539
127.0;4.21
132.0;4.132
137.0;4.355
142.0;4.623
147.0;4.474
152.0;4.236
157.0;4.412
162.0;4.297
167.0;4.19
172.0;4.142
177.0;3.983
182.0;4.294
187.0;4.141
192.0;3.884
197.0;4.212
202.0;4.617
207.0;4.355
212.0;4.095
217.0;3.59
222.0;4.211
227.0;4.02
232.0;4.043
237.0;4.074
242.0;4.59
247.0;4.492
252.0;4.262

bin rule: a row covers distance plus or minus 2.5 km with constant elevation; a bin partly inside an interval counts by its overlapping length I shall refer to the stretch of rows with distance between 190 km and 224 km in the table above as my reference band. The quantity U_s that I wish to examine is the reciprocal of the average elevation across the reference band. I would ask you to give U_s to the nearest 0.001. 0.242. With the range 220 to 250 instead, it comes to 0.236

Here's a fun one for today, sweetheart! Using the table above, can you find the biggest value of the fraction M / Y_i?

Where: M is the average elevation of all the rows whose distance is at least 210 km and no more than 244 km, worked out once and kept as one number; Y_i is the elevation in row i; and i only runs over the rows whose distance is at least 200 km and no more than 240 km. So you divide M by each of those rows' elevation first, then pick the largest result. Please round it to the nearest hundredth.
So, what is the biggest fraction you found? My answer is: 1.14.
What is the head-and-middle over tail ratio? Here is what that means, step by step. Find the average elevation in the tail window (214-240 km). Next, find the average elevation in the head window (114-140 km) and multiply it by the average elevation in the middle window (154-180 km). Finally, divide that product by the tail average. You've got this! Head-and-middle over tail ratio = 4.52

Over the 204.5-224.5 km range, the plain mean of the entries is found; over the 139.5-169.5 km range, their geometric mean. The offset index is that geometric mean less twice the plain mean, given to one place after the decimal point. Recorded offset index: -3.8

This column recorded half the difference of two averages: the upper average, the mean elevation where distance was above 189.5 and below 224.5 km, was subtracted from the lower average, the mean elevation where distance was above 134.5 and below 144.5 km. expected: 0.18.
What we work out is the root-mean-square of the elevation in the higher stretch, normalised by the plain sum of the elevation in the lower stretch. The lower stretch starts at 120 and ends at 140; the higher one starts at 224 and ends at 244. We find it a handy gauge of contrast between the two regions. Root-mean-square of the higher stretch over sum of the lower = 0.2430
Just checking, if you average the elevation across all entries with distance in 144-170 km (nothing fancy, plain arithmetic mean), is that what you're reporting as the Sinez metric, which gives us 4.32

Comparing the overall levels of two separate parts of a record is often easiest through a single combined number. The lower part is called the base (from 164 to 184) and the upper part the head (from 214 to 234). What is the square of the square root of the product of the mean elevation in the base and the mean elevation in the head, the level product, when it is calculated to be 16.47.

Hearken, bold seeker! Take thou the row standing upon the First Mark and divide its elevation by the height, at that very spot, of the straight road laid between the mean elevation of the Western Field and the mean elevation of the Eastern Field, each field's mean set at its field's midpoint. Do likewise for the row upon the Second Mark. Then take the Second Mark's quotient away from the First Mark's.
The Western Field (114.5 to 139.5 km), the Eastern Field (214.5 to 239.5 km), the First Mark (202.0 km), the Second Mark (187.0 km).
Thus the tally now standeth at 0.13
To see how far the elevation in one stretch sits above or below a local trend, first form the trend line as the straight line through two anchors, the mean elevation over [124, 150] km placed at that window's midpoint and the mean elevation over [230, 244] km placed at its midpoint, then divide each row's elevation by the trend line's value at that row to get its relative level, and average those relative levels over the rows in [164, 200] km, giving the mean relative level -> 0.96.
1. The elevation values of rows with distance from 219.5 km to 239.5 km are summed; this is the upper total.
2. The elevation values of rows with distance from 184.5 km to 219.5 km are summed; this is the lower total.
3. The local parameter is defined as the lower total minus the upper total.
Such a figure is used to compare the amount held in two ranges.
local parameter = 13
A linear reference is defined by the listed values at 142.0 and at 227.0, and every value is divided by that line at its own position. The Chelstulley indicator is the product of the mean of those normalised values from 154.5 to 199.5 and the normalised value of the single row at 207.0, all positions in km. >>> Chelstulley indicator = 1.00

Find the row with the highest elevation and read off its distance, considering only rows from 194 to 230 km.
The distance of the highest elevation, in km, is 202.0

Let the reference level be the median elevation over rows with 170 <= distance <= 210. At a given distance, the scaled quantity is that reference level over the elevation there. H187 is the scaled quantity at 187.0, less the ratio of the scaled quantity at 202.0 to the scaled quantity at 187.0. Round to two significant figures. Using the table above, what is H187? 0.11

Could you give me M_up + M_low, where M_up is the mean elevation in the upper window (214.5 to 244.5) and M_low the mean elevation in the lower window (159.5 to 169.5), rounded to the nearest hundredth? 8.33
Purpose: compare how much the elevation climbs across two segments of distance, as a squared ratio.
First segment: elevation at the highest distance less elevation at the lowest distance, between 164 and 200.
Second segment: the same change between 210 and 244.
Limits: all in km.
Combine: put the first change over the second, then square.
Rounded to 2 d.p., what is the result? 0.00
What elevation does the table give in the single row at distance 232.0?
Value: 4.043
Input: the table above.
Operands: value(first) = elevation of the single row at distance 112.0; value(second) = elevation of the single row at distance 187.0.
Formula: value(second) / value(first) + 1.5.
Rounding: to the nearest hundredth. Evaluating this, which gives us 2.45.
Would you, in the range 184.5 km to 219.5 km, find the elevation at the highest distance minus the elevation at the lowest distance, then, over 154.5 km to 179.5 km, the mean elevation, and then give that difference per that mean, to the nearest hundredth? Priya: -0.13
